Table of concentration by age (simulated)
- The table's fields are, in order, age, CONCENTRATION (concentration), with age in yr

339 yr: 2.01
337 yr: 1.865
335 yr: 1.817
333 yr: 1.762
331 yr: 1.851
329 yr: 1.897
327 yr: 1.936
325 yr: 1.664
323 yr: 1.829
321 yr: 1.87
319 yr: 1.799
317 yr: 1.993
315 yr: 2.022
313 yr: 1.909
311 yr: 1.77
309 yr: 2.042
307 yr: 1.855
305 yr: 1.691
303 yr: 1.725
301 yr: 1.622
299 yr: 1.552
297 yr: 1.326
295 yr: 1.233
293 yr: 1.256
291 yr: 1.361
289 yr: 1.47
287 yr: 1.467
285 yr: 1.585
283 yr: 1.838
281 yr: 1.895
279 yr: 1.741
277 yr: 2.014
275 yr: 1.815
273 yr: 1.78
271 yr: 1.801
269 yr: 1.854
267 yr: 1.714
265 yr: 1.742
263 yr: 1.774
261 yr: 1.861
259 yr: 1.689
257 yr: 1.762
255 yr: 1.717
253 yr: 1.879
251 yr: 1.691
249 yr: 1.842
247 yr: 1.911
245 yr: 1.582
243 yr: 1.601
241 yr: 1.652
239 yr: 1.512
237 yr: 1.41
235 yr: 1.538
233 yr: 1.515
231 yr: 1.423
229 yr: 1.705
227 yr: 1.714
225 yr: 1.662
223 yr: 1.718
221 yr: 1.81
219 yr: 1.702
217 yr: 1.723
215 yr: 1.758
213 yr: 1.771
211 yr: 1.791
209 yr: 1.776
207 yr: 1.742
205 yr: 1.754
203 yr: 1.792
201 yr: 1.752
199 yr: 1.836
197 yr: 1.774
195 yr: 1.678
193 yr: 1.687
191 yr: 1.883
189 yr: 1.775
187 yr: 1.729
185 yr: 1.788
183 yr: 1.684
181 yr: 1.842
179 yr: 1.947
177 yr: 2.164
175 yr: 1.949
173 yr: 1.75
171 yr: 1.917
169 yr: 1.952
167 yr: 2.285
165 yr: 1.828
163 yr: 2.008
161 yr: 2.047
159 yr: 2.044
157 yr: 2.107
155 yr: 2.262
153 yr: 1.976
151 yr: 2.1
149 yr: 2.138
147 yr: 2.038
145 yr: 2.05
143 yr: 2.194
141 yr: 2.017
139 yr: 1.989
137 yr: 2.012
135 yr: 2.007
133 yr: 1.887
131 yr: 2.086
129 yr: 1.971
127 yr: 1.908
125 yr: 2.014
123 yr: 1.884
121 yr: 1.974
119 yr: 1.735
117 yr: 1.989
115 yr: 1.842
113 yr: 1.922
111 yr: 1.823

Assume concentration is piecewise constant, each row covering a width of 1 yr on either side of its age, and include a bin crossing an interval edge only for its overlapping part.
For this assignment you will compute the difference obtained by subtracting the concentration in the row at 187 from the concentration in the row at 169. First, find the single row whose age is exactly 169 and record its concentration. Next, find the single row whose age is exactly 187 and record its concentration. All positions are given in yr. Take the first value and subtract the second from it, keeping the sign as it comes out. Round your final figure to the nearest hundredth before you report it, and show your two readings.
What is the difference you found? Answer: 0.22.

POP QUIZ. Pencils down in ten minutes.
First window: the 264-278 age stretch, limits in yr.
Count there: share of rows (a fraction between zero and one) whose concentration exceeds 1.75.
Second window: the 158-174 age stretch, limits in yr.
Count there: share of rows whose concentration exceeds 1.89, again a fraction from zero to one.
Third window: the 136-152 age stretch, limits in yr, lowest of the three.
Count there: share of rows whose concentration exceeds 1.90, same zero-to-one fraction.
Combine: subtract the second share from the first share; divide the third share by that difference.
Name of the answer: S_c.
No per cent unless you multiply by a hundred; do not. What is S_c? -28.0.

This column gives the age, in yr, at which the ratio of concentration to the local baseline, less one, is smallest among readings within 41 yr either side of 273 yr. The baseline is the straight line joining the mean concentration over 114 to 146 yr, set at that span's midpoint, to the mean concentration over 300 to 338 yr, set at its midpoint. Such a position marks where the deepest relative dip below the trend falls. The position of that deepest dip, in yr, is 295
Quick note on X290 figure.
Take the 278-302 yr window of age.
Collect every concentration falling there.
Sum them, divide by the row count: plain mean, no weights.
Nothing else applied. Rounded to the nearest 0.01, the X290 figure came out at 1.53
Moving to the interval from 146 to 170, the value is 2.07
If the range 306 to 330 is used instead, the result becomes 1.88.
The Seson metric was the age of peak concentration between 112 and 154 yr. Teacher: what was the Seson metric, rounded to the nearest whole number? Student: 143 yr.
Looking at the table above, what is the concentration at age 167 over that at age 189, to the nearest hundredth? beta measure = 1.29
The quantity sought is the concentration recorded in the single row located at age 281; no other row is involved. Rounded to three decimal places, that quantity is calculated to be 1.895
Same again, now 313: 1.909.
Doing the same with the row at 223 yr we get 1.718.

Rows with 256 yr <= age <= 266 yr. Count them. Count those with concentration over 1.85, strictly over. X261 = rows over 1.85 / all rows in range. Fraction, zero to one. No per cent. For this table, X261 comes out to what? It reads 0.20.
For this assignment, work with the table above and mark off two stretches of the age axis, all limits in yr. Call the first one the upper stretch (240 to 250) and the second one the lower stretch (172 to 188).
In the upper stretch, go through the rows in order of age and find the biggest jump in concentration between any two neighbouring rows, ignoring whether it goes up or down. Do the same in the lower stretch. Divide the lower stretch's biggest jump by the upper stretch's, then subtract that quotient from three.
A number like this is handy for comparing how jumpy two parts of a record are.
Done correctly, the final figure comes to 2.3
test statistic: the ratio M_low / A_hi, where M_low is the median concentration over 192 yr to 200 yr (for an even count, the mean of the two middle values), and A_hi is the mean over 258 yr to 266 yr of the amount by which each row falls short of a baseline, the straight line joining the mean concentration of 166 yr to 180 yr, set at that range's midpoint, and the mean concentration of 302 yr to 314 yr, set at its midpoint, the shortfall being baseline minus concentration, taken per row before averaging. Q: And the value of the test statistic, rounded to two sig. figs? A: 14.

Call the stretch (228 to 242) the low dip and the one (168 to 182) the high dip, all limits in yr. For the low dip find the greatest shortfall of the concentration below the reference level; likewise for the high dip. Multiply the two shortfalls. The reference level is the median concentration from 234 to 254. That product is -0.027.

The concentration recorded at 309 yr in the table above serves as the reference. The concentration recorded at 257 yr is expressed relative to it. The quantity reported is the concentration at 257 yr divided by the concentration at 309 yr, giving 0.86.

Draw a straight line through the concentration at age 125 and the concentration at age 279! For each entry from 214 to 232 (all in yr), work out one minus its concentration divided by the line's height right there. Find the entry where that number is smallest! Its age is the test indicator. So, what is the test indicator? 221 yr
